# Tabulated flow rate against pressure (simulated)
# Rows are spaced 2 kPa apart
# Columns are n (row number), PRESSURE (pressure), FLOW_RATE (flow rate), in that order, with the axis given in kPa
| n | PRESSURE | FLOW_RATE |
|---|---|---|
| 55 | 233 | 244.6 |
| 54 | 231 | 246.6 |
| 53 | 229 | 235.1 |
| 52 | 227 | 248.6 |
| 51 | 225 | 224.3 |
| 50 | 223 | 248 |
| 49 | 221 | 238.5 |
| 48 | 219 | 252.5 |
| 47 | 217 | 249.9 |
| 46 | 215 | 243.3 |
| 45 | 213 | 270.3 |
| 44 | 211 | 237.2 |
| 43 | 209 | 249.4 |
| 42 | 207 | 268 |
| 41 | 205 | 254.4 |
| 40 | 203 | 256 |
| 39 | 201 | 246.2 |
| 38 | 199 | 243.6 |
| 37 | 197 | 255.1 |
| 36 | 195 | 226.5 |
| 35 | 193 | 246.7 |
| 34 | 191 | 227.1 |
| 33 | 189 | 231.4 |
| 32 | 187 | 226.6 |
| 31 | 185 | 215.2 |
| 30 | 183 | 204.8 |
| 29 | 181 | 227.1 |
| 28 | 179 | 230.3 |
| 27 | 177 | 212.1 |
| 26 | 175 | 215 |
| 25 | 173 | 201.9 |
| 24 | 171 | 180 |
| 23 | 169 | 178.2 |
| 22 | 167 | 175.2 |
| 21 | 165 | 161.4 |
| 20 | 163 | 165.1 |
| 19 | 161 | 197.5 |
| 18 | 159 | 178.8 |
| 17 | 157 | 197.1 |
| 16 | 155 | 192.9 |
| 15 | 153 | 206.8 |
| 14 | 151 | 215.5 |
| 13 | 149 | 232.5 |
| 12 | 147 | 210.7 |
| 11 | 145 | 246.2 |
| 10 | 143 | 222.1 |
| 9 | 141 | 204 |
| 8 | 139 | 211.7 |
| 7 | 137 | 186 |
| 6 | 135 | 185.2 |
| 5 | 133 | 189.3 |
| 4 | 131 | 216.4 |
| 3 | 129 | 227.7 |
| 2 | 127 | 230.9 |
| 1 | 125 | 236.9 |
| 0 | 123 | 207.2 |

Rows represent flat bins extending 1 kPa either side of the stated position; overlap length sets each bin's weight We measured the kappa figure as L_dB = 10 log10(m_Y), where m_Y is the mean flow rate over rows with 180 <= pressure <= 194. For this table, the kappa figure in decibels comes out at 23.5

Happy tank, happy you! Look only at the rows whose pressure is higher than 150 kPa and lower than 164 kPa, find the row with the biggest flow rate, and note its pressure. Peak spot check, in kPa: 151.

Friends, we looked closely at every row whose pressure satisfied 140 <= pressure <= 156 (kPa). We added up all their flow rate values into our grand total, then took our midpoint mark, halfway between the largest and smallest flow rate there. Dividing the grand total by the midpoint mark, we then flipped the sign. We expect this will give -7.9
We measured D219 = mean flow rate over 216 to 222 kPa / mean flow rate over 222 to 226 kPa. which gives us 1.05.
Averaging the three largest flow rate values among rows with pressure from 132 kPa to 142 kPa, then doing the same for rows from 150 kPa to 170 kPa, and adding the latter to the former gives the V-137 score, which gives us 408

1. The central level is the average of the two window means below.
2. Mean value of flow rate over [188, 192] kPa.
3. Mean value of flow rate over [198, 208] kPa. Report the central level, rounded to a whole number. 241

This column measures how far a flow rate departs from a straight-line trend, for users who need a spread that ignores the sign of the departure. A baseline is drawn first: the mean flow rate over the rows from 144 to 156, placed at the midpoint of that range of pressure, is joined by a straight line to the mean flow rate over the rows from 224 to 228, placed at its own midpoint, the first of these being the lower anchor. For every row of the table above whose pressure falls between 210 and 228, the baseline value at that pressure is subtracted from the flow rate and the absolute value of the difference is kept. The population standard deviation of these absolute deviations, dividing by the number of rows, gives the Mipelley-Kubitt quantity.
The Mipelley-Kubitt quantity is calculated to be 9.3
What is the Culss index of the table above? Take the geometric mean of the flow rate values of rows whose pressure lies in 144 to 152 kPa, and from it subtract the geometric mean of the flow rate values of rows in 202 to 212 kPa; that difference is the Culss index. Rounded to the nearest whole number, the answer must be -27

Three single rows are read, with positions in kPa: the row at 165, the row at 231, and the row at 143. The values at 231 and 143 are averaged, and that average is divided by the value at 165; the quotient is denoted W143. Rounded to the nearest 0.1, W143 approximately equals 1.5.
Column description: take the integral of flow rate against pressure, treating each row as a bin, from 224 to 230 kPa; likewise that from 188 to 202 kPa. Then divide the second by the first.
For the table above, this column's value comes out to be 2.4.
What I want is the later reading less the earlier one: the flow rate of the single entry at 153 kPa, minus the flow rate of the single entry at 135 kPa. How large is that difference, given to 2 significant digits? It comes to 22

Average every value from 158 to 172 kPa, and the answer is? 177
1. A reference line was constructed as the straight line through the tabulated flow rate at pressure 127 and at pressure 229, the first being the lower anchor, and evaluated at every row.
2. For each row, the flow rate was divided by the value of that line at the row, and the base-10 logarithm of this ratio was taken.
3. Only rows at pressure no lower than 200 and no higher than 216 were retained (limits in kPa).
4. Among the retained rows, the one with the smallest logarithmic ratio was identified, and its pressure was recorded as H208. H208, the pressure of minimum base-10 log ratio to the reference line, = 211 kPa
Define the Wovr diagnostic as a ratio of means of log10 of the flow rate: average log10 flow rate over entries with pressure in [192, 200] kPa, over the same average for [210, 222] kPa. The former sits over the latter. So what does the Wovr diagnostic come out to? 1.00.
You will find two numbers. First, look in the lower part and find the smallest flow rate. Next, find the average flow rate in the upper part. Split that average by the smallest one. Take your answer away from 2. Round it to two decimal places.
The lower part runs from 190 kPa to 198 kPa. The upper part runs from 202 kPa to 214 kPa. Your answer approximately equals 0.87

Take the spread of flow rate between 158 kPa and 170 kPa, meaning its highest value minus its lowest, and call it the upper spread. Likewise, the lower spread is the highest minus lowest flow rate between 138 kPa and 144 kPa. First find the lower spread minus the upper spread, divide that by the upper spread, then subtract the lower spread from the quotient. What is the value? -19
